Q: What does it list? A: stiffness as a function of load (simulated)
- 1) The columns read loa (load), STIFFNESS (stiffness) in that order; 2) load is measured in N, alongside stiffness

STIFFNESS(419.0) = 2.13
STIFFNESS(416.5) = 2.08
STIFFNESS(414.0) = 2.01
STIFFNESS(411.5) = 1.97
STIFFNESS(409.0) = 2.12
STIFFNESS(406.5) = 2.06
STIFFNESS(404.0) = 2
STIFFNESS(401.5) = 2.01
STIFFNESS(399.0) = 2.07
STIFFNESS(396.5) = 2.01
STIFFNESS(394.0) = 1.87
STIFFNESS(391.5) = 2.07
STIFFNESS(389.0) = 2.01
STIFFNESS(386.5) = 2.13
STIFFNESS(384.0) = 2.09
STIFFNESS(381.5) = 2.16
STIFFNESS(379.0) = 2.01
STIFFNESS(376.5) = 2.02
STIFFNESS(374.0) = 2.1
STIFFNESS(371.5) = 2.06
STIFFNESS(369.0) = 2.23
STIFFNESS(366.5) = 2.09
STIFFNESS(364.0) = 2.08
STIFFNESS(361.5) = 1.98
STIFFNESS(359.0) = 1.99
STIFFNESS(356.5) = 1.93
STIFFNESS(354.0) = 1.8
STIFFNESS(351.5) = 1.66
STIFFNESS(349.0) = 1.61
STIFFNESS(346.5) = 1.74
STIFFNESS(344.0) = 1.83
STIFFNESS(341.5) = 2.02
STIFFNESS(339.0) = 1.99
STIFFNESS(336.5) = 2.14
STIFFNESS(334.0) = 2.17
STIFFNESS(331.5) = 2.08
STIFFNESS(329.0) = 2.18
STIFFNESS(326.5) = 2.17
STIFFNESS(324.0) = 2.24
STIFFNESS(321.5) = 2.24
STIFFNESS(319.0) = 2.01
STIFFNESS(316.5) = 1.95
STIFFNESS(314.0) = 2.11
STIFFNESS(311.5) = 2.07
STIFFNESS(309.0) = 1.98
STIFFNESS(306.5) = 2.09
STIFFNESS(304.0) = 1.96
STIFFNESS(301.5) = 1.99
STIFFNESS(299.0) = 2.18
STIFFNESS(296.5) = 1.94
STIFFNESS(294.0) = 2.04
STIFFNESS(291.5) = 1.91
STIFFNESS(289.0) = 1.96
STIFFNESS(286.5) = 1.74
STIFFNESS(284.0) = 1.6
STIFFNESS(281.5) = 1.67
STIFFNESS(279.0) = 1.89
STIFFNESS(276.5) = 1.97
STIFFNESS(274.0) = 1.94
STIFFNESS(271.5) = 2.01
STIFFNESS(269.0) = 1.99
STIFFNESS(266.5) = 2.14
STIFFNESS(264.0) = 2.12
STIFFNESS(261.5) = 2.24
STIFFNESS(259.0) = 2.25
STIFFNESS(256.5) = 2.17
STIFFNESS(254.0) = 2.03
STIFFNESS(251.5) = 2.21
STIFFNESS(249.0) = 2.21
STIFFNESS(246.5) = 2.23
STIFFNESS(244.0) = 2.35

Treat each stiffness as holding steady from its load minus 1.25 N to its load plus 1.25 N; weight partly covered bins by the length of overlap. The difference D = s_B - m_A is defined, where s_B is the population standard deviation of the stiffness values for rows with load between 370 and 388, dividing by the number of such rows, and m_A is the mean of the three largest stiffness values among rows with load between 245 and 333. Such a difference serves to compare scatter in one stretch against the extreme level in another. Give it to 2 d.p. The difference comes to -2.19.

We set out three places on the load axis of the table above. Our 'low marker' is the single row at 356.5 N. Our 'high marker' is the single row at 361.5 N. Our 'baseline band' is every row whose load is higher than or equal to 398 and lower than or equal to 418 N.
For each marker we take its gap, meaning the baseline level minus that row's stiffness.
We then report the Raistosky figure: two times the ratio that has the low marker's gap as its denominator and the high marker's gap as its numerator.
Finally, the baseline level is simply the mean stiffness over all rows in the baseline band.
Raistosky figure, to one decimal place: 1.1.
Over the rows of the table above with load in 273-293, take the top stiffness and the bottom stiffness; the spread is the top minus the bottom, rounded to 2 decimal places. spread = 0.37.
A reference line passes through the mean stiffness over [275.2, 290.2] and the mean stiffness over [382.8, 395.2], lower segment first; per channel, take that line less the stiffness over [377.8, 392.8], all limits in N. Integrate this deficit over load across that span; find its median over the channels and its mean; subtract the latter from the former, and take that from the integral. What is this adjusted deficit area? -1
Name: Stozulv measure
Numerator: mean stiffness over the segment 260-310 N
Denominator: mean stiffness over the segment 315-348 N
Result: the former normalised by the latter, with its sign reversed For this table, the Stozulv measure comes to -0.96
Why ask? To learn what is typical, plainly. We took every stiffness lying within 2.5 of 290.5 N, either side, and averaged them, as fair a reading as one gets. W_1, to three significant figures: 1.94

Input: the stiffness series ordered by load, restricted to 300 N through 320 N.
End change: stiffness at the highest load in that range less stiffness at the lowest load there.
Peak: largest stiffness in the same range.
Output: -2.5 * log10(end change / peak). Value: 5.1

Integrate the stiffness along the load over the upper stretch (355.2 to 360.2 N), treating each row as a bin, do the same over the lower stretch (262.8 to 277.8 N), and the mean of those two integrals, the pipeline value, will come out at 20.1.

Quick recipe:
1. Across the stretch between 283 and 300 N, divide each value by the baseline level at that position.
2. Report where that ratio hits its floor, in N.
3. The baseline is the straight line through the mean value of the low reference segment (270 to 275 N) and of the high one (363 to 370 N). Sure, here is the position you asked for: 284.0 N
